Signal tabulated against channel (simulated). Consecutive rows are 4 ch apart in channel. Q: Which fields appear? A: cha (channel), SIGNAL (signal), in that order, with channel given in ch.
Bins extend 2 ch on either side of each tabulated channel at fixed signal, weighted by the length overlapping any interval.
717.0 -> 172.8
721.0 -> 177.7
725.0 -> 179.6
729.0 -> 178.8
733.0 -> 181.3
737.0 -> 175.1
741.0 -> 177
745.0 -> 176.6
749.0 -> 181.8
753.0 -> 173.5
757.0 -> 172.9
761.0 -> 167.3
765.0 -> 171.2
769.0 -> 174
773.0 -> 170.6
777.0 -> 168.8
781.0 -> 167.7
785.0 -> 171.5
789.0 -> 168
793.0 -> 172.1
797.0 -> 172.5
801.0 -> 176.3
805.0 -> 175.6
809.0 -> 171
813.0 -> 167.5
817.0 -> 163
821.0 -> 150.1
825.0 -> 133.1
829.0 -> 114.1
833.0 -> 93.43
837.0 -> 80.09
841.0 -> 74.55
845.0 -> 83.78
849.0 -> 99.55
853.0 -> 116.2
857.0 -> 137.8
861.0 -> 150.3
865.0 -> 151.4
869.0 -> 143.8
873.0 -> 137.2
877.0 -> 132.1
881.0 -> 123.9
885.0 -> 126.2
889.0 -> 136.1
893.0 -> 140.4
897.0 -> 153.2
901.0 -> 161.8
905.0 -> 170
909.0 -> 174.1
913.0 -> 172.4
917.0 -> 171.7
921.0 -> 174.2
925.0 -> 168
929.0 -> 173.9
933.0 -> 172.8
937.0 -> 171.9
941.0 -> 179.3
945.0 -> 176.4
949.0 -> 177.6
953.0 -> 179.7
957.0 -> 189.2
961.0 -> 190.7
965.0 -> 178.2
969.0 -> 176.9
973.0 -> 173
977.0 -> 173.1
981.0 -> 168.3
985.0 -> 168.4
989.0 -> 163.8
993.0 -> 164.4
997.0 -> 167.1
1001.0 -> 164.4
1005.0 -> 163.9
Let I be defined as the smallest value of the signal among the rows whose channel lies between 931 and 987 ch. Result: 168.3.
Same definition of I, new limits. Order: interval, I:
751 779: 167.3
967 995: 163.8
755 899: 74.55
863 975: 123.9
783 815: 167.5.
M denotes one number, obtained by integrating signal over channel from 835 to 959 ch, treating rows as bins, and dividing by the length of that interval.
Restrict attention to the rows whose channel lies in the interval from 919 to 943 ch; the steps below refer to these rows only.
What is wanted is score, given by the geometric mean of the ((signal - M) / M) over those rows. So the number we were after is 0.167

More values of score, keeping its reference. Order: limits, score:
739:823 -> 0.138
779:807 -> 0.158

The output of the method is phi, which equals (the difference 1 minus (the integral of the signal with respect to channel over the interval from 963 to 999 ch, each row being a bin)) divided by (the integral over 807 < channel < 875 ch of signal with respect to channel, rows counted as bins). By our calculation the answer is -0.71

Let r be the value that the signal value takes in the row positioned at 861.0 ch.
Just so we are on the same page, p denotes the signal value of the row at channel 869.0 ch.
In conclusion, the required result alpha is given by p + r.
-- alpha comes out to 294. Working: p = 143.8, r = 150.3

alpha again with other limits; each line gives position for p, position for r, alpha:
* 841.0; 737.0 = 250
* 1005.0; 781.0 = 332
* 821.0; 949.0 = 328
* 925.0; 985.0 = 336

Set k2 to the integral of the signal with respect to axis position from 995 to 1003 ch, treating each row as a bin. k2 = 1326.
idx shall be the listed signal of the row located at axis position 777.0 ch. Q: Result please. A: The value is 168.8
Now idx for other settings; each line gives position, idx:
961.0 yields 190.7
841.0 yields 74.55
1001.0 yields 164.4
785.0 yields 171.5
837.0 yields 80.09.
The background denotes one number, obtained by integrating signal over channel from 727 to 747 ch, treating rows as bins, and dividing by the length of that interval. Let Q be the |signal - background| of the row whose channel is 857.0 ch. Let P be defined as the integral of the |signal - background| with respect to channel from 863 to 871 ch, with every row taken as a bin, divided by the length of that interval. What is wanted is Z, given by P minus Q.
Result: -10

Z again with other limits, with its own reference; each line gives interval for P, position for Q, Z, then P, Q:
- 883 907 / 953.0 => 28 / 30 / 2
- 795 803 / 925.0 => -6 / 3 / 10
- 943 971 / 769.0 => 0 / 4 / 4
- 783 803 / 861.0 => -22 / 6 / 27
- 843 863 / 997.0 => 50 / 60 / 11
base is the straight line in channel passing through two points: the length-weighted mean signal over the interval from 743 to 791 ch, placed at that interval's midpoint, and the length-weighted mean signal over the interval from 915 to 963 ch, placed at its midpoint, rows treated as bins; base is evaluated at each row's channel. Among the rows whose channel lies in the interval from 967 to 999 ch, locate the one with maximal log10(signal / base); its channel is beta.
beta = 969.0 ch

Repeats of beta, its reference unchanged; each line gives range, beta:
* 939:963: 961.0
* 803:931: 805.0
